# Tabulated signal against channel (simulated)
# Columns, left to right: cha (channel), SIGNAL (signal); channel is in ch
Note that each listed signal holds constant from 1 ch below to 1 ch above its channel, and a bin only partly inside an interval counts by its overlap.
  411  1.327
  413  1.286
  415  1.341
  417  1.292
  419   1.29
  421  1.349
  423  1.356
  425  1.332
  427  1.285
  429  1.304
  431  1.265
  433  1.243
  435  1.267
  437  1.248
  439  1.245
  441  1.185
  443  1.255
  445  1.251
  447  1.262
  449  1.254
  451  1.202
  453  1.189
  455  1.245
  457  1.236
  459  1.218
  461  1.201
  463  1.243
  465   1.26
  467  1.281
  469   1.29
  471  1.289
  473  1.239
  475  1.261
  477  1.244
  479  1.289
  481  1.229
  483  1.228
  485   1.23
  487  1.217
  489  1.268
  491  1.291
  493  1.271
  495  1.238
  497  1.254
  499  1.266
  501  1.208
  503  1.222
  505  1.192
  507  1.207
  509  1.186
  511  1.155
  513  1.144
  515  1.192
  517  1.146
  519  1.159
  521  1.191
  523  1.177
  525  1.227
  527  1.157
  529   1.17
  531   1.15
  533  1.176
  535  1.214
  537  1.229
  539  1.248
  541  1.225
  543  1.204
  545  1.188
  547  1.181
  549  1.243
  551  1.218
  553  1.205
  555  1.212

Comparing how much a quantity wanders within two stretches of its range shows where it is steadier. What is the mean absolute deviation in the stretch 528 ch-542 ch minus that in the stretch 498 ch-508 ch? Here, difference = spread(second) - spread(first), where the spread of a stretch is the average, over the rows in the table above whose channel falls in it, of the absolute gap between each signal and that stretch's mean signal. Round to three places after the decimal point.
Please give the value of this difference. 0.011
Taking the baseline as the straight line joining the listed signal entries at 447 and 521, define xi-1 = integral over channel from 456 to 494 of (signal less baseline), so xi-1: 0.63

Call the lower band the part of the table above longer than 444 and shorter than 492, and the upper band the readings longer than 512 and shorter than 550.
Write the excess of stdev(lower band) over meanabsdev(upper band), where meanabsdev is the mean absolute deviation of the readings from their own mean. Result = 0.002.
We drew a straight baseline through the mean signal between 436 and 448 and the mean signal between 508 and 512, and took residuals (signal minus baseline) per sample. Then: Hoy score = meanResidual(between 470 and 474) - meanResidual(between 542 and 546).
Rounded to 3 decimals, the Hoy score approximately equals -0.007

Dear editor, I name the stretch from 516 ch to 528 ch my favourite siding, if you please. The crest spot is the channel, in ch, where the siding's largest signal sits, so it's 525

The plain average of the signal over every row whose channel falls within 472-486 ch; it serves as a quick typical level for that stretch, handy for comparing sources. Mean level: 1.25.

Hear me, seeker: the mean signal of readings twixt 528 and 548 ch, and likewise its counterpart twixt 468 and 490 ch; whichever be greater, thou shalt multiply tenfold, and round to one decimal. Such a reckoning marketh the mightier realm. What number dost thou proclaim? 12.5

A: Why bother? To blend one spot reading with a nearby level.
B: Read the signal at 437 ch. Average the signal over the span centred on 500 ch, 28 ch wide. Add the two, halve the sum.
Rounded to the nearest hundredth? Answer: 1.24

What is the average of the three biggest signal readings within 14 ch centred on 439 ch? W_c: 1.26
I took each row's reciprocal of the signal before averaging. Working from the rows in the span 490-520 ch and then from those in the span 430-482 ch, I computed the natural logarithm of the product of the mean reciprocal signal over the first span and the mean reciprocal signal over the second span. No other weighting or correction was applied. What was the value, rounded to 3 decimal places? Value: -0.407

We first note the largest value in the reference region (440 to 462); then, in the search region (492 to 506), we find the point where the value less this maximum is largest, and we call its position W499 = 493 ch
